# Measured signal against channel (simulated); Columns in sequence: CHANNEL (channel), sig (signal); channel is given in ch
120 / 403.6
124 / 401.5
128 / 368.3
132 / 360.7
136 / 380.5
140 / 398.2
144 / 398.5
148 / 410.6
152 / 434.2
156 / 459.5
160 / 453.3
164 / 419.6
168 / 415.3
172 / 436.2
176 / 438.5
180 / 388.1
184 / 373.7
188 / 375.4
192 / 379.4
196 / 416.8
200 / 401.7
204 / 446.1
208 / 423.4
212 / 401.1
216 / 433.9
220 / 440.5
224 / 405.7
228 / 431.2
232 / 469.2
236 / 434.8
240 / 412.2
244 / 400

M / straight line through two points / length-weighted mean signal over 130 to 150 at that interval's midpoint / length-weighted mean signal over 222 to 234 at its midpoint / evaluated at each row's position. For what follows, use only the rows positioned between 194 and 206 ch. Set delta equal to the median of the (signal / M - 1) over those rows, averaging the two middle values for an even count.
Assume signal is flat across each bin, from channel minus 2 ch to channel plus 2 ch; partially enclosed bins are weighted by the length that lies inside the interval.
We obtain 0.00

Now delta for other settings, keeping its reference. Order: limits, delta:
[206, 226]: 0.00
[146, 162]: 0.11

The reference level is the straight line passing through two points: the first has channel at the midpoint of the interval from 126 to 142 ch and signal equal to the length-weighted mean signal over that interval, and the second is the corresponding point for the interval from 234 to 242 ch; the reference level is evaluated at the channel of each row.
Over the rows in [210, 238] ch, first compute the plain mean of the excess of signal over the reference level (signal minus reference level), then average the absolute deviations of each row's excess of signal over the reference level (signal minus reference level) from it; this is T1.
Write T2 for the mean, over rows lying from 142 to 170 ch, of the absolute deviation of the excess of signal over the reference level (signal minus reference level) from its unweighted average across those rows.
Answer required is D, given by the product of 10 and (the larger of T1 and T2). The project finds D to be 186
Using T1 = 15.0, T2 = 19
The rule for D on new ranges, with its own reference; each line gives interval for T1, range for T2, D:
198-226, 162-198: 252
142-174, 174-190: 236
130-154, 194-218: 153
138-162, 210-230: 206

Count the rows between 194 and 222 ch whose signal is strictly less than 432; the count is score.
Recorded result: 4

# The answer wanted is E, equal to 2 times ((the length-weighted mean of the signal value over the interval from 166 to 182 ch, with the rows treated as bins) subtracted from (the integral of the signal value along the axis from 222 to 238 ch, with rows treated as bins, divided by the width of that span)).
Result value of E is 31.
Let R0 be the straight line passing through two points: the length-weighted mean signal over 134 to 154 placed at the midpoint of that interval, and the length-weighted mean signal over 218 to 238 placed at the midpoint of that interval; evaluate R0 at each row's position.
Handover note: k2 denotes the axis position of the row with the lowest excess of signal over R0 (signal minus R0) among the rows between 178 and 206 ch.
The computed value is 184 ch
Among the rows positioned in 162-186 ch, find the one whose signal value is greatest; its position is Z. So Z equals 176 ch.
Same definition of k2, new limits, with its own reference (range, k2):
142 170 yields 144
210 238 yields 212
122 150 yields 132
